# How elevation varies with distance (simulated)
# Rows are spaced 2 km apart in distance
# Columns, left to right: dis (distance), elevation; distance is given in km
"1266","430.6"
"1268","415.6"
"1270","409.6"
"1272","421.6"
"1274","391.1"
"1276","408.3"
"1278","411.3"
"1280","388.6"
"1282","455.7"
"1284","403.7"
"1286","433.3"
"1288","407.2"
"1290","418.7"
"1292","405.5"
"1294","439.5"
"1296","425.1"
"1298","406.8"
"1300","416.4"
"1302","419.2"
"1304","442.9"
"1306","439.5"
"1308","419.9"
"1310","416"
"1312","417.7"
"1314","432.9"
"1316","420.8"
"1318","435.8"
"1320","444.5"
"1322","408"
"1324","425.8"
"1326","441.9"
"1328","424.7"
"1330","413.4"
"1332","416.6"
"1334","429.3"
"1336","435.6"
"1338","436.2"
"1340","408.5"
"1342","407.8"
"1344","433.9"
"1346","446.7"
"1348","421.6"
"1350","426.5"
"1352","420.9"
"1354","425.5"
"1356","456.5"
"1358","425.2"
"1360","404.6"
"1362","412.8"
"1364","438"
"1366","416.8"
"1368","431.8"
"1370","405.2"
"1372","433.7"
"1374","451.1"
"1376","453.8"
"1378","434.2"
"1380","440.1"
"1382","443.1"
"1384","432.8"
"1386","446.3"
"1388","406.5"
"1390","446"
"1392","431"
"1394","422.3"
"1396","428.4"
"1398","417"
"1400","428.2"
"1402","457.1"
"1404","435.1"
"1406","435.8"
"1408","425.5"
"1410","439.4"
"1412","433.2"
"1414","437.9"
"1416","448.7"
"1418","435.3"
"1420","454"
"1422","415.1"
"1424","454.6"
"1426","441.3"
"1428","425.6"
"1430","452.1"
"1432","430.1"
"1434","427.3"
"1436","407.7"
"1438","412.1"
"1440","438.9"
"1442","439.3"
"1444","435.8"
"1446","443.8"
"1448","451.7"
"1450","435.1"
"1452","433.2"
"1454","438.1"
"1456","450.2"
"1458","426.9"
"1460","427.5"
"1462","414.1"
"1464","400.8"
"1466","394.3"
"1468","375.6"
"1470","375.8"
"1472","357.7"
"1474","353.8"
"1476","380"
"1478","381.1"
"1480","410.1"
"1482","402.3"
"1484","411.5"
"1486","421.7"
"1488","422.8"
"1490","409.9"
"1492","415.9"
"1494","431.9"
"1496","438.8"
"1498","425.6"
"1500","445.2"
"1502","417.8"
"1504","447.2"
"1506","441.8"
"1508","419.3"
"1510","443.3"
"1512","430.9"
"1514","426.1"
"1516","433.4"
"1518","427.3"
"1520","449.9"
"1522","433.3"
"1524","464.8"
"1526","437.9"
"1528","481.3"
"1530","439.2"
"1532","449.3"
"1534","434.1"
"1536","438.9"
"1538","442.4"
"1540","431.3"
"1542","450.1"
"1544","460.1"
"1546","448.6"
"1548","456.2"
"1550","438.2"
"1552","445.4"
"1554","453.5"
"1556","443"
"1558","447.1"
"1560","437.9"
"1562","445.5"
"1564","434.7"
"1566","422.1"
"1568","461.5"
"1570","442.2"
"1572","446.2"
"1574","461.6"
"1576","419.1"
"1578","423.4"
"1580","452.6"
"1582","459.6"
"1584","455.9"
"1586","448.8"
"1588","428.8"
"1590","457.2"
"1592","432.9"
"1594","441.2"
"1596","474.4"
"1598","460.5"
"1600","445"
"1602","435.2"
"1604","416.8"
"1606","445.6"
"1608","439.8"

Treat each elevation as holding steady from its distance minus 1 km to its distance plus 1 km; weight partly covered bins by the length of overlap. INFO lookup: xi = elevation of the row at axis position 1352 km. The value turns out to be 420.9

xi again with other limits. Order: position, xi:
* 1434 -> 427.3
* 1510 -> 443.3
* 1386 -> 446.3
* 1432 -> 430.1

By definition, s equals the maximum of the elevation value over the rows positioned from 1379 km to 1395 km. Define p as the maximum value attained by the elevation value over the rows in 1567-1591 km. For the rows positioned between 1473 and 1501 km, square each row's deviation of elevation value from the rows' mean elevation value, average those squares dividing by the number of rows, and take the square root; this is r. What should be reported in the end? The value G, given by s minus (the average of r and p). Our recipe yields 203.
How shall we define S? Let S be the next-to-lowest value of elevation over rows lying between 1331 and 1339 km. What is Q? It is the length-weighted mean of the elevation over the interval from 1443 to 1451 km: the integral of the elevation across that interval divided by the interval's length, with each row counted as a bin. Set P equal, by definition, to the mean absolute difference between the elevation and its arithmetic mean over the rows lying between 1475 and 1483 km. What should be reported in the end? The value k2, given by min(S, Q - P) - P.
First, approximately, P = 13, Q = 442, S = 429.3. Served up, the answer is 416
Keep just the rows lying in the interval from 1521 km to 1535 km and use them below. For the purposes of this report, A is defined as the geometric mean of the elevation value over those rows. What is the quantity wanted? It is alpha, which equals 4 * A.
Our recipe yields 1793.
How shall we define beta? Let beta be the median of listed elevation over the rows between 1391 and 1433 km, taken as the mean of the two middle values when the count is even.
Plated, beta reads 435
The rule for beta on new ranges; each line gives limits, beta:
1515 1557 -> 443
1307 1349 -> 425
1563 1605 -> 445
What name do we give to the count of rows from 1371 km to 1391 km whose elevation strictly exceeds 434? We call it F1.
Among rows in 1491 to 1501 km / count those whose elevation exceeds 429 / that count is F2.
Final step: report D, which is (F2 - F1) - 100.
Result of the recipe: -104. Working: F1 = 7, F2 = 3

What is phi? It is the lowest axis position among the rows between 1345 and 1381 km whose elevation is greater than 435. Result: 1346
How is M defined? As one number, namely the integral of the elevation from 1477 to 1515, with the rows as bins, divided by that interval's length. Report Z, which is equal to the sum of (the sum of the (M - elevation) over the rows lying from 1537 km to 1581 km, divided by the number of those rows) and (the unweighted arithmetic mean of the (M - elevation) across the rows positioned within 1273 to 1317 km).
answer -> -16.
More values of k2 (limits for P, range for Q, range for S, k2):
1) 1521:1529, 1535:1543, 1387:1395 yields 403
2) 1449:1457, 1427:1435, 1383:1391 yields 423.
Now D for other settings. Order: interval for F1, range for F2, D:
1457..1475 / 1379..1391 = -95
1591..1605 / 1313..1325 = -102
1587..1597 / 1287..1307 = -100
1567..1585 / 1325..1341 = -103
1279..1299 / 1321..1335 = -100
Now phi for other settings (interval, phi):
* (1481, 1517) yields 1496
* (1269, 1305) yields 1282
